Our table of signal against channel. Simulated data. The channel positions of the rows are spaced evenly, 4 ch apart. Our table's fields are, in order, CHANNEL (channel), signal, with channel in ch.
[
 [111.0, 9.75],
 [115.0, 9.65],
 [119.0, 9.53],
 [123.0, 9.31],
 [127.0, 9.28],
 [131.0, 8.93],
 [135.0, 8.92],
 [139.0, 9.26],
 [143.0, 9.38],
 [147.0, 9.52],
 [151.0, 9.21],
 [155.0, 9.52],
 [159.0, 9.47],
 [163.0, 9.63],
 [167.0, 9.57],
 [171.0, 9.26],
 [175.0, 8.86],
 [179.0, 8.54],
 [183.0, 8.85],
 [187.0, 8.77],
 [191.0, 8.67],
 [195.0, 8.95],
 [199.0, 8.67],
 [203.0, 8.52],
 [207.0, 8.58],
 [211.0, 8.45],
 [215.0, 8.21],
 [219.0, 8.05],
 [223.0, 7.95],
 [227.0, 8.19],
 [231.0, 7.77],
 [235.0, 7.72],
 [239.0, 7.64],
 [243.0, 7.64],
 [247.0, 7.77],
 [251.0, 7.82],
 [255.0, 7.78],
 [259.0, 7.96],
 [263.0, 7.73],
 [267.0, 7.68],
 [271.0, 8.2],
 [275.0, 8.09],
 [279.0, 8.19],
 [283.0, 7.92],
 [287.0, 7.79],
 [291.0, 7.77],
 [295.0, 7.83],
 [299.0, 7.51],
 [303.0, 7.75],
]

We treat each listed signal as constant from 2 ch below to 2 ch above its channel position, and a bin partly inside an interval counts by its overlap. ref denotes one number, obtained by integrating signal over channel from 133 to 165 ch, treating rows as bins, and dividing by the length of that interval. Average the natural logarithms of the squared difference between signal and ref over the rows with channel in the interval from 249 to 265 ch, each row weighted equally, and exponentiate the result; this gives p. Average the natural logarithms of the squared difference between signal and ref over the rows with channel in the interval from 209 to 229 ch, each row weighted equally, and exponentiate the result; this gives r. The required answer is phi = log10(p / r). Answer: 0.2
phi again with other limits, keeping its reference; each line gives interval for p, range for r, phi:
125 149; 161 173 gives -0.3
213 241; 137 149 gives 2.7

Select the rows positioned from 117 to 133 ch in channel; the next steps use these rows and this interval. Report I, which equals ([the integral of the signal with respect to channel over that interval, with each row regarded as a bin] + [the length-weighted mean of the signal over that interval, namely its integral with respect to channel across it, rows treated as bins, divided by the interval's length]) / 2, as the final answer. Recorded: 79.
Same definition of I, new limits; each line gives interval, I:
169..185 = 75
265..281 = 68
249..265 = 66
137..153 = 79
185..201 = 75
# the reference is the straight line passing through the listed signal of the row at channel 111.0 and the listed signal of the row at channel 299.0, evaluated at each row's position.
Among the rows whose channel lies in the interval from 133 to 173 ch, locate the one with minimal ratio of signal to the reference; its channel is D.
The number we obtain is 135.0 ch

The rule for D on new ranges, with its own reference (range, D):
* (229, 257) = 239.0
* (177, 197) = 179.0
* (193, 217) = 215.0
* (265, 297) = 267.0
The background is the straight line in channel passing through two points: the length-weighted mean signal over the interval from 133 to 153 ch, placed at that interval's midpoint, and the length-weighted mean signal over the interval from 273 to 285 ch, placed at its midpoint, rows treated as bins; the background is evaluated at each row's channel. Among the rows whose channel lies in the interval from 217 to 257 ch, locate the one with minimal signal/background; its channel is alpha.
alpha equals 239.0 ch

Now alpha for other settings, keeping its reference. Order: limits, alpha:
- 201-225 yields 223.0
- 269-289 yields 287.0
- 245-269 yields 247.0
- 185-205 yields 203.0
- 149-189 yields 179.0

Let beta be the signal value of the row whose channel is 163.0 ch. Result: 9.63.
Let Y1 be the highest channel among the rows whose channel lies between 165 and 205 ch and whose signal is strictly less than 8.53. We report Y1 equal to 203.0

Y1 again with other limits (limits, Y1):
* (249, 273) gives 271.0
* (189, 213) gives 211.0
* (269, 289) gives 287.0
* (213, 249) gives 247.0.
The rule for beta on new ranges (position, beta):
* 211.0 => 8.45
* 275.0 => 8.09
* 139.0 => 9.26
